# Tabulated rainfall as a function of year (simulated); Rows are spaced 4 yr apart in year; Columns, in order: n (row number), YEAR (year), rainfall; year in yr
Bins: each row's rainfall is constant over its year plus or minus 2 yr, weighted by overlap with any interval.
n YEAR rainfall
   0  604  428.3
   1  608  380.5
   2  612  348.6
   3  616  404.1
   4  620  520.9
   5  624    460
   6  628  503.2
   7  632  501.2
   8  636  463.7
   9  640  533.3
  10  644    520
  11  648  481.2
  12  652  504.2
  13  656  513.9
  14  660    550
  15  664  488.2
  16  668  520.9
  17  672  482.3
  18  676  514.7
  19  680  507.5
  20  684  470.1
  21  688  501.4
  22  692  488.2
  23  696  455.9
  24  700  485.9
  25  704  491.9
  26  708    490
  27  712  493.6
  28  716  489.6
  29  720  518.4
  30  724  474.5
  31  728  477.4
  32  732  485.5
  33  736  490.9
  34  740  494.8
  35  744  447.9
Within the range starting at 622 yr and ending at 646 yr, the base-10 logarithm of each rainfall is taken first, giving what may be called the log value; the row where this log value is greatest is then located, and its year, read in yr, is 640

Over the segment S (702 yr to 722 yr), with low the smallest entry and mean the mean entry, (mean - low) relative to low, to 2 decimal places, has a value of 0.01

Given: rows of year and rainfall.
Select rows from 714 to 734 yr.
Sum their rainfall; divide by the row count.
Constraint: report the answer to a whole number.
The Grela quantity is 489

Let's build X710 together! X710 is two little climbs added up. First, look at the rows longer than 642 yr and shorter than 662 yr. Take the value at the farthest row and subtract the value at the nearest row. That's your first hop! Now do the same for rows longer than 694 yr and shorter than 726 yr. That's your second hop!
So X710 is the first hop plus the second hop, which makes 49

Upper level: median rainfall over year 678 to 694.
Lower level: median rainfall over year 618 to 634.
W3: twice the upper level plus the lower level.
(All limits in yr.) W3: 1492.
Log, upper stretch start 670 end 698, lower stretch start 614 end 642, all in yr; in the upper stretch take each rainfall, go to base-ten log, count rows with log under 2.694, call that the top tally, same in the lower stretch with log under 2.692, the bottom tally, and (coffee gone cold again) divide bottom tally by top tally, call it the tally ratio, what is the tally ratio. 0.75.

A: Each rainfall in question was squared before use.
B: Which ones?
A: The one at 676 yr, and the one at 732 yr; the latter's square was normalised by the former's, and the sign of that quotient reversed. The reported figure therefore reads -0.89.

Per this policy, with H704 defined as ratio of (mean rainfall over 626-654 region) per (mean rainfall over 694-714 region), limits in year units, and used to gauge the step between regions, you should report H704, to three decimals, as 1.036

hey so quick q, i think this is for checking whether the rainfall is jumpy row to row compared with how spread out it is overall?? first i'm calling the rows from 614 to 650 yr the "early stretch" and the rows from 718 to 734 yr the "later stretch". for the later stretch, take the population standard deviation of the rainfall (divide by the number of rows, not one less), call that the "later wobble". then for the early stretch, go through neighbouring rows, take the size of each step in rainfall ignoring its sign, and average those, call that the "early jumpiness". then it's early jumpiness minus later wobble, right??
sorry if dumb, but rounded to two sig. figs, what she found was 30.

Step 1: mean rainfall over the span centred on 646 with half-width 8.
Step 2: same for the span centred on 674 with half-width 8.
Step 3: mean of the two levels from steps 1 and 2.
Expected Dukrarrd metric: 508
